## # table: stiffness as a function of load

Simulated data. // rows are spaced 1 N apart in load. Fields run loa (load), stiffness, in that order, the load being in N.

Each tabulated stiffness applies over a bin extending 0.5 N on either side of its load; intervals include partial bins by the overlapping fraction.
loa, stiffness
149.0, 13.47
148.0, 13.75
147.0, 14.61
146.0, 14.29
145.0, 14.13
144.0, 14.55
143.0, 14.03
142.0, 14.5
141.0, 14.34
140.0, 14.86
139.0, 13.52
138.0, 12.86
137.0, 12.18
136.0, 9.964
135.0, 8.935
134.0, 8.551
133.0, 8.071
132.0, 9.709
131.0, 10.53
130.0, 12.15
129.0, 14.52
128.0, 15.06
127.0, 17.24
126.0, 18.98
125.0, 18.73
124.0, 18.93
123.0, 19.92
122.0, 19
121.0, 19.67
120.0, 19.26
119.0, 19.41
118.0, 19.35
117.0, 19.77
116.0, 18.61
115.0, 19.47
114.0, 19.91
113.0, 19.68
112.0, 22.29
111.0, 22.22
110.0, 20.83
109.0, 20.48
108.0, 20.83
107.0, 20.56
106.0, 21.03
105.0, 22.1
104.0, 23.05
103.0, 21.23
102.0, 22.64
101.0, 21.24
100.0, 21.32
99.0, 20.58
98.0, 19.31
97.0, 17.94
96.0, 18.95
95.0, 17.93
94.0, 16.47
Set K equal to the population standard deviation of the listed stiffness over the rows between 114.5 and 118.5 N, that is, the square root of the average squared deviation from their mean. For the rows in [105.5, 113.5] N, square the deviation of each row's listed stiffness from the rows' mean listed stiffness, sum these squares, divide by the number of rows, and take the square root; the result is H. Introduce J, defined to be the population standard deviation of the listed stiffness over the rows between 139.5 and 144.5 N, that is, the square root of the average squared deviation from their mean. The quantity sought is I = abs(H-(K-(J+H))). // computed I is 1.49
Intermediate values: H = 0.8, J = 0.27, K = 0.4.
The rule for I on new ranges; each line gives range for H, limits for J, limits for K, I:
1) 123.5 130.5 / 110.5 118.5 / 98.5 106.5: 5.39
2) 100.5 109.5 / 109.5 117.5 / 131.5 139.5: 1.02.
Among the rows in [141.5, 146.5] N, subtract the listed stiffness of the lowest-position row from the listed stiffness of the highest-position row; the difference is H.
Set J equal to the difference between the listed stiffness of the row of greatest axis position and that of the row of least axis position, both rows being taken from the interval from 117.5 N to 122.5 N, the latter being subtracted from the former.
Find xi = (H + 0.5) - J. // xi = 1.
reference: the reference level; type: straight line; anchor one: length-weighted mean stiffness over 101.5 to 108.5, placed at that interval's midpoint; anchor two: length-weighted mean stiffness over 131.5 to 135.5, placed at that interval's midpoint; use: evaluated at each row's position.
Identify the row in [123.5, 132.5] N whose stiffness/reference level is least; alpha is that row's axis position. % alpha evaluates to 132.0 N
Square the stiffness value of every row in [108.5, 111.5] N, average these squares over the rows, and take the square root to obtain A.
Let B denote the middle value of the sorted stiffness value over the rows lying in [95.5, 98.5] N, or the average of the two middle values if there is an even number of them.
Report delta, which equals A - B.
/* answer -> 2.2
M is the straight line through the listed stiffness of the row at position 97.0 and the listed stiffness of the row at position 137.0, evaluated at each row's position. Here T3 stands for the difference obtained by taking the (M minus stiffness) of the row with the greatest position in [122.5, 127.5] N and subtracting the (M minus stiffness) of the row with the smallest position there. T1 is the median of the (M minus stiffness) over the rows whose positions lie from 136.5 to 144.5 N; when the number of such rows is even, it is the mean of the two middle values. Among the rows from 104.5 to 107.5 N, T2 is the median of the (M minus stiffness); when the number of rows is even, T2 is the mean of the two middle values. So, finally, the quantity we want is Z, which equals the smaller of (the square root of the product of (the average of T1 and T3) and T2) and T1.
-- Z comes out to -3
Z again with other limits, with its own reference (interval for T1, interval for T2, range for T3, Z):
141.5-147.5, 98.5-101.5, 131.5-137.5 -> -3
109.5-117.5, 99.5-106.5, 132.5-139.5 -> -5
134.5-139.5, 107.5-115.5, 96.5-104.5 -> 0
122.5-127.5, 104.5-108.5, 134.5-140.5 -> -5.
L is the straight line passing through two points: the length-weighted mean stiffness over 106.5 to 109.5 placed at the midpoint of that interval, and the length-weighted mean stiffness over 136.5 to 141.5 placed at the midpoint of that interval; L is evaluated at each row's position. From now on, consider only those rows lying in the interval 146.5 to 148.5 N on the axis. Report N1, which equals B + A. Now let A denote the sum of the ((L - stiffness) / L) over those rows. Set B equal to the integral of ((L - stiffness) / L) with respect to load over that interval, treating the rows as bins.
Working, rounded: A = -0.4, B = -0.4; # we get -0.9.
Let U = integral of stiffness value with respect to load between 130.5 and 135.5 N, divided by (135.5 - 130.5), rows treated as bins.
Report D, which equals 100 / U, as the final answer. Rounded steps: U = 9.2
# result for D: 10.9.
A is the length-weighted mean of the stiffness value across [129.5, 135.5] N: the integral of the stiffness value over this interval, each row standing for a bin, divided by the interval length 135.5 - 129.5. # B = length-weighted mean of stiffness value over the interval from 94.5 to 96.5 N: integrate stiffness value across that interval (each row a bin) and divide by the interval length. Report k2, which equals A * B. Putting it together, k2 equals 178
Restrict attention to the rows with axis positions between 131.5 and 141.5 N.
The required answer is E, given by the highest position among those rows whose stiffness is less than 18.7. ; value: 141.0 N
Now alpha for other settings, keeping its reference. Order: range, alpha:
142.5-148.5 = 143.0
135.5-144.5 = 136.0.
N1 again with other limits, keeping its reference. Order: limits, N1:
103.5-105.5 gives -0.2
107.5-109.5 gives 0.0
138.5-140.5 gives -0.2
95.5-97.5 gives 0.8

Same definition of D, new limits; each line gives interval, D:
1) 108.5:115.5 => 4.8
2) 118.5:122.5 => 5.2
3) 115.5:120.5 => 5.2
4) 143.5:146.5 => 7.0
